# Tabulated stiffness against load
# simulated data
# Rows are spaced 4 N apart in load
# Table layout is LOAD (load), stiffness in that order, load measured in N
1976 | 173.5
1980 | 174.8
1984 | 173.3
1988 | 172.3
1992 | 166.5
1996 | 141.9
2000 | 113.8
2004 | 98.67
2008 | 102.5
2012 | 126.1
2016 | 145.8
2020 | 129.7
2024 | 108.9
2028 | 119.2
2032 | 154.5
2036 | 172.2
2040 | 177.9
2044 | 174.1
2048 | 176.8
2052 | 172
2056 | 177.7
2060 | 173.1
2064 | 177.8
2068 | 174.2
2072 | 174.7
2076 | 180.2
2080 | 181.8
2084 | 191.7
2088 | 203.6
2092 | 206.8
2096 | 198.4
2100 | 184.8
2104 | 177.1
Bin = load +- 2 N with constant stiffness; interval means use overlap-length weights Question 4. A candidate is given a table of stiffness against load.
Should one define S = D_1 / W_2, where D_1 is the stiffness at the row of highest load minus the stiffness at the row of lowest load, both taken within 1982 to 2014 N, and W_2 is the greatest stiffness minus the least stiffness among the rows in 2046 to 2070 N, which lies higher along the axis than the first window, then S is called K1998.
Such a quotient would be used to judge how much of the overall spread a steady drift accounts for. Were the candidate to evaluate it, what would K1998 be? -8.1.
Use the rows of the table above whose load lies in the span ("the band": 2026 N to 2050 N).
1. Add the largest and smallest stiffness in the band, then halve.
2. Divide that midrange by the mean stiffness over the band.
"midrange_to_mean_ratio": 0.914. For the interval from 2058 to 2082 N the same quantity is 1.003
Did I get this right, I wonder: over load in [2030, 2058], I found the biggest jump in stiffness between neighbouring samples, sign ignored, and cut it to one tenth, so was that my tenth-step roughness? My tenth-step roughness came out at 1.8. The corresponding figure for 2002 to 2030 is 2.4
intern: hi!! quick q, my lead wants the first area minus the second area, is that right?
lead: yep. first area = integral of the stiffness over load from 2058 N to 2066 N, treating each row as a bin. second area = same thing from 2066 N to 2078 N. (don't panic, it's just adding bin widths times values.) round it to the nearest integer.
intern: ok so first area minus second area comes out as -713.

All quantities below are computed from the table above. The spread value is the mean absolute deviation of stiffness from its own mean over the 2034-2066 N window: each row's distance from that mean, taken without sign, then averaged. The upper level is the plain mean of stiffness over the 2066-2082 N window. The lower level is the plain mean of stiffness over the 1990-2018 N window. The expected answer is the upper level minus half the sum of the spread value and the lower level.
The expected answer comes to 113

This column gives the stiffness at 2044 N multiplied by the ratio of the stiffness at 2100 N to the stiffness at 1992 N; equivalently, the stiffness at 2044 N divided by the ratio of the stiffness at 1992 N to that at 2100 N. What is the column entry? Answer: 193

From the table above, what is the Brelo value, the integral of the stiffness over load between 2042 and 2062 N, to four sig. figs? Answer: 3495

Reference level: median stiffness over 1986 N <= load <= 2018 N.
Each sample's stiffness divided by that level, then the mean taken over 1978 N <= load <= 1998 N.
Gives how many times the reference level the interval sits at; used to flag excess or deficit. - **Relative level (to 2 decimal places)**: 1.24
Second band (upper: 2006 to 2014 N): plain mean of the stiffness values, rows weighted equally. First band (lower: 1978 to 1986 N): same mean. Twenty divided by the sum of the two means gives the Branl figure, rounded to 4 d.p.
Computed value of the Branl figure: 0.0694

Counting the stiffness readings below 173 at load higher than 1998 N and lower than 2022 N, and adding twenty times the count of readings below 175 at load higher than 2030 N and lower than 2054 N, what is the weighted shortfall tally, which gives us 86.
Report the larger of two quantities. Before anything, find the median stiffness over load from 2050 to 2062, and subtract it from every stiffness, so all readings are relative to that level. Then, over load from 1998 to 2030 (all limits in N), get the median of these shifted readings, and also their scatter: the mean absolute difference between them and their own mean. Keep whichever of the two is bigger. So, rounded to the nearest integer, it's 12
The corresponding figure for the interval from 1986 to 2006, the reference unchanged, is 26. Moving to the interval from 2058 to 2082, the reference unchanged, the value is 3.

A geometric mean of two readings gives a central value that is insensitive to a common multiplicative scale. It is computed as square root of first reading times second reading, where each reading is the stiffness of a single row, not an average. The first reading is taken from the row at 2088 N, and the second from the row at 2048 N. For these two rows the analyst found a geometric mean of 190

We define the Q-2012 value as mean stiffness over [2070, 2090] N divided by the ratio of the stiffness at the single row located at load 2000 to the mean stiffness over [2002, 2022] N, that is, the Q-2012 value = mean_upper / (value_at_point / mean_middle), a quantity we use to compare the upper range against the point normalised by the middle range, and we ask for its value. 197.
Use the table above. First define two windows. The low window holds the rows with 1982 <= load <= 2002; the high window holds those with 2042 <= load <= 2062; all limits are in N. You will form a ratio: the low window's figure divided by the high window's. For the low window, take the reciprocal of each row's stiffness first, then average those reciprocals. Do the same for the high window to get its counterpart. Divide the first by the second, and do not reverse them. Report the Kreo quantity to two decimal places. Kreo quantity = 1.17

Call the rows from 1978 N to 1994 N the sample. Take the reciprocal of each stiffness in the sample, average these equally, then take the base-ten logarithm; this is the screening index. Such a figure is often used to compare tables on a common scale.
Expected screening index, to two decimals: -2.23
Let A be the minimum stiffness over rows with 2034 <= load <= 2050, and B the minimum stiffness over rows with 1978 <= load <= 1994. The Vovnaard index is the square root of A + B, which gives 18.4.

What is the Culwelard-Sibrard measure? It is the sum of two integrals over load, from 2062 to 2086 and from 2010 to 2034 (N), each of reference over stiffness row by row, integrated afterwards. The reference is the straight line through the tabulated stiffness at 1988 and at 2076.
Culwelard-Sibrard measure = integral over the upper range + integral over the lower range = 57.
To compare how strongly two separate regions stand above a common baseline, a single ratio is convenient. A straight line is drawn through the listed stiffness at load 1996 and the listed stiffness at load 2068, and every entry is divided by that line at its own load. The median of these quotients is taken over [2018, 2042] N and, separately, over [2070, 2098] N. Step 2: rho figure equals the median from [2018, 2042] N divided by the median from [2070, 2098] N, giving 0.86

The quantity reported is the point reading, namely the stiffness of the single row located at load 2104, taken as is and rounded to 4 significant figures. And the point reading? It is 177.1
